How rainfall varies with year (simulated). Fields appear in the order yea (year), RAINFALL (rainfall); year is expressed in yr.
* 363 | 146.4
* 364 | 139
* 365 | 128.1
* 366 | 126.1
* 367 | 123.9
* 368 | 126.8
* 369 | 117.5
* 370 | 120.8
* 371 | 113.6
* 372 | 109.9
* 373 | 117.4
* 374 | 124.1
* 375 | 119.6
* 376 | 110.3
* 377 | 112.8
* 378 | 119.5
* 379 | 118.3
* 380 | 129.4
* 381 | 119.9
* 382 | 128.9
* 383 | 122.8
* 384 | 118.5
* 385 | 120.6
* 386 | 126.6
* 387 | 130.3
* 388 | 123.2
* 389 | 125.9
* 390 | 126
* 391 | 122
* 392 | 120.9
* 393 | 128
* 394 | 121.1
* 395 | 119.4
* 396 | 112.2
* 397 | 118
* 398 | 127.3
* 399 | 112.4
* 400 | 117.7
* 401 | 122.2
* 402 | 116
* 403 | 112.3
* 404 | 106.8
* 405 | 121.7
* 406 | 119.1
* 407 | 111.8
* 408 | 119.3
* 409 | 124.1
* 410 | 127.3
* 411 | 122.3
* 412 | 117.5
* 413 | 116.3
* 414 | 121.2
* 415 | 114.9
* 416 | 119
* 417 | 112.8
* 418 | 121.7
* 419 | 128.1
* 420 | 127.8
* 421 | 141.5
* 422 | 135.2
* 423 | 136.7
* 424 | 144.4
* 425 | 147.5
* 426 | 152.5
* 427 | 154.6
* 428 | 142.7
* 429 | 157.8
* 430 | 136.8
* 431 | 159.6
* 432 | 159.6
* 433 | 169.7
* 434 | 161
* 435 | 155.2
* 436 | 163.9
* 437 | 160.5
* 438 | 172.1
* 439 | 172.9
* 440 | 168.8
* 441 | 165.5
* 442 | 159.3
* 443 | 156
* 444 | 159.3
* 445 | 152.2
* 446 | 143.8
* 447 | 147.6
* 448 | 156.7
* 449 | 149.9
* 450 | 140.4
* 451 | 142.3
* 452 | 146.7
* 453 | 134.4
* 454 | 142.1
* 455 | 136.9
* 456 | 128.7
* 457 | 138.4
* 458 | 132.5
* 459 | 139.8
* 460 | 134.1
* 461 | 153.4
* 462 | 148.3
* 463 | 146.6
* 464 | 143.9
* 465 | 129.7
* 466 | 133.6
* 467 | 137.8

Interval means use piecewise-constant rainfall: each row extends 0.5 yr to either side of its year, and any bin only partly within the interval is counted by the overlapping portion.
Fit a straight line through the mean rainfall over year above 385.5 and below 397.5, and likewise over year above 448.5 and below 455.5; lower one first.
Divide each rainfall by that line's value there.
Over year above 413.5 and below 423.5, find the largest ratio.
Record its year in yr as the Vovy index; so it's 421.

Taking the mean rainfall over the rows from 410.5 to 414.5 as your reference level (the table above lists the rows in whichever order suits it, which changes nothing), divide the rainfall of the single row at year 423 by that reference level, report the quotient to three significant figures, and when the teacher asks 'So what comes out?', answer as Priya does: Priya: 1.15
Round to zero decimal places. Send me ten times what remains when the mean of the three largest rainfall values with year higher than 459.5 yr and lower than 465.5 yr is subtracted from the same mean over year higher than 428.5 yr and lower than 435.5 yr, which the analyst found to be 140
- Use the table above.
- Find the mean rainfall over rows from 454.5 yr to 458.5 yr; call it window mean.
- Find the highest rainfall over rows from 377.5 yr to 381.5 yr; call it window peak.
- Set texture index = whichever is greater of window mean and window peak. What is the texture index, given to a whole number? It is 134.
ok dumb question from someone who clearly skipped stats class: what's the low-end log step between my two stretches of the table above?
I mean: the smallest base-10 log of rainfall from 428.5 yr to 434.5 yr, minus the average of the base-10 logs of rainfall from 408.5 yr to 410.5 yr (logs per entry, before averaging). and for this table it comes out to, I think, 0.04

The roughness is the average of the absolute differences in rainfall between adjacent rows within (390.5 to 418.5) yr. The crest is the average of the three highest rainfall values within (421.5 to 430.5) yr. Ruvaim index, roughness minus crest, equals -149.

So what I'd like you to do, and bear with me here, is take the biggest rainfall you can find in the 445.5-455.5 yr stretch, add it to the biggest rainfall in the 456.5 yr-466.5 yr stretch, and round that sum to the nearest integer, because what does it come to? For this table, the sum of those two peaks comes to 310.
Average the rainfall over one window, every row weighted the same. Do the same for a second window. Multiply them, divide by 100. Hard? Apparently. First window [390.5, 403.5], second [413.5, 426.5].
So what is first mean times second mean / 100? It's 156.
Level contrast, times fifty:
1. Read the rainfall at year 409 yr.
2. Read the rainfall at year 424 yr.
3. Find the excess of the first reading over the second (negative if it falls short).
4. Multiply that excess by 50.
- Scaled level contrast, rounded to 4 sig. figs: -1015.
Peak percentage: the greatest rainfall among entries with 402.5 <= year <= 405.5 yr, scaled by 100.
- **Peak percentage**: 12170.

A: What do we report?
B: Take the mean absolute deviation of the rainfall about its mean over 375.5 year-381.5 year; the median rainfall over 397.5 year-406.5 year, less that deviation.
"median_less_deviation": 113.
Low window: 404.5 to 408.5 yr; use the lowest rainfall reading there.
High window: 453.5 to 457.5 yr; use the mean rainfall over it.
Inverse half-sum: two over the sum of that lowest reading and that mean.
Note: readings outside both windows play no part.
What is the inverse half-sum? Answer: 0.0081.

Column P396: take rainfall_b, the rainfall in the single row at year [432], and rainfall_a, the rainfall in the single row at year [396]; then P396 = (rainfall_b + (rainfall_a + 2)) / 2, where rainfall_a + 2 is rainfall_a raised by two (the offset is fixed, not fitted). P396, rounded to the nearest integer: 137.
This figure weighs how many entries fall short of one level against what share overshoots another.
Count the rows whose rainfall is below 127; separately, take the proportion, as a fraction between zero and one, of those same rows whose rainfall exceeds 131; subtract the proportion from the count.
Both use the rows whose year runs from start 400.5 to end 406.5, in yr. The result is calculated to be 6.0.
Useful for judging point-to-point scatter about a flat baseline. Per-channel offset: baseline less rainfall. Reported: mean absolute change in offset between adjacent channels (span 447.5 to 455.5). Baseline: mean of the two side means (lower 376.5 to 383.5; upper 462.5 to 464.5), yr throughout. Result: 6.8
